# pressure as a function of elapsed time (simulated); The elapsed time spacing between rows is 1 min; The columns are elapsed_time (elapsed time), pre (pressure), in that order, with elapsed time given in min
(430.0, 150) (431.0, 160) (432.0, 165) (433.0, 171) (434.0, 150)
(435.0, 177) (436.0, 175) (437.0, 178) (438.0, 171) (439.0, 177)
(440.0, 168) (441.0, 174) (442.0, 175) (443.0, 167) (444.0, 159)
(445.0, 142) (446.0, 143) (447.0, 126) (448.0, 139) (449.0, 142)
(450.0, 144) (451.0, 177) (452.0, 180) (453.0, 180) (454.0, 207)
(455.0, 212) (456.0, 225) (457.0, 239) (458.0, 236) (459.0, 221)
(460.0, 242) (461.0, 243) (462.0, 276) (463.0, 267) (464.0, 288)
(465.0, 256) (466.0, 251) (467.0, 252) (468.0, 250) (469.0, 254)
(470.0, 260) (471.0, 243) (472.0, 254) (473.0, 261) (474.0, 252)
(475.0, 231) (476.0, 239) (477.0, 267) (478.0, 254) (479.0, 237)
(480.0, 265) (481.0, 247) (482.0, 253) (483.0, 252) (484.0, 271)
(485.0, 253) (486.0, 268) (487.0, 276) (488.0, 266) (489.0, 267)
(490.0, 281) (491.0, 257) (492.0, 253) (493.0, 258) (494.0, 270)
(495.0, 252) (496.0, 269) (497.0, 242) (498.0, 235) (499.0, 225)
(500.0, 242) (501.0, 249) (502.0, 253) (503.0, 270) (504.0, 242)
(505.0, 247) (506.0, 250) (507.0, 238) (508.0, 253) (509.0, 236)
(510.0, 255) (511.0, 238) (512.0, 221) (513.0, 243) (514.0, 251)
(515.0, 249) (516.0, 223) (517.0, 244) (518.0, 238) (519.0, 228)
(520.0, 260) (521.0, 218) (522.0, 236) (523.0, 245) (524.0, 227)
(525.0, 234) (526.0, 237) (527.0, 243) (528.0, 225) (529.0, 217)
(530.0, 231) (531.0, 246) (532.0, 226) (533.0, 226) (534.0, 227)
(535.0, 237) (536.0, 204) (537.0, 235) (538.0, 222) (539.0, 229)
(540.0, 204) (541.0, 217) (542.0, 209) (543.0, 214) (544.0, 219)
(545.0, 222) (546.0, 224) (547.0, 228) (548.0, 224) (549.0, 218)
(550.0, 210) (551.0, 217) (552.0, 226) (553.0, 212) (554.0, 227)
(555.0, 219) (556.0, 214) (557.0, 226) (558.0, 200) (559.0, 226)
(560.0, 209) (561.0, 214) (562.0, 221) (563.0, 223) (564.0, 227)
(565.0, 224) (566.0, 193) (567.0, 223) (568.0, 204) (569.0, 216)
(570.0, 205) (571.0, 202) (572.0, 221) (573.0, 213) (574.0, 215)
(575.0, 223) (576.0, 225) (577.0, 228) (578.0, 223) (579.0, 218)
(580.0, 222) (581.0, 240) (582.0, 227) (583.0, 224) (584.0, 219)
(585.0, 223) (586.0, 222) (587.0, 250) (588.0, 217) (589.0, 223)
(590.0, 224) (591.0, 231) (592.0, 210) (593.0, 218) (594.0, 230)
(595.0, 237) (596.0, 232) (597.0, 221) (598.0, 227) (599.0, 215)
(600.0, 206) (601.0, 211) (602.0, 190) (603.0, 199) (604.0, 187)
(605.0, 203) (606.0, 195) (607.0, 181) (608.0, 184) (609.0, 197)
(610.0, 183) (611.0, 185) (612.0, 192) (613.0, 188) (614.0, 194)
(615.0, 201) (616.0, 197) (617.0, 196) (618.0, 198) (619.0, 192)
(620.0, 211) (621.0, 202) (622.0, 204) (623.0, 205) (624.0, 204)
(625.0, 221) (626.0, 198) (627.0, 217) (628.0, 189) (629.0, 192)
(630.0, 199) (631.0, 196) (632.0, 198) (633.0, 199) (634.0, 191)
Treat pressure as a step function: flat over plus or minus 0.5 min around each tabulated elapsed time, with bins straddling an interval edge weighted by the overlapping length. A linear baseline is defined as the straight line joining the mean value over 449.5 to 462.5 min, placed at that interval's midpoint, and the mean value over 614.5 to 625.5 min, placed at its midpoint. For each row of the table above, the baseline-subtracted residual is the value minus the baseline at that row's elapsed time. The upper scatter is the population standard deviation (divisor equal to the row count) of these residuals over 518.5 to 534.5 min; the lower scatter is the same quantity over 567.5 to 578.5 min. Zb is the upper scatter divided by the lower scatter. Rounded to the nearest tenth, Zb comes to 1.2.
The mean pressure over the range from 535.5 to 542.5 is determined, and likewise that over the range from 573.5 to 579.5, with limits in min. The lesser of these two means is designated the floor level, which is 217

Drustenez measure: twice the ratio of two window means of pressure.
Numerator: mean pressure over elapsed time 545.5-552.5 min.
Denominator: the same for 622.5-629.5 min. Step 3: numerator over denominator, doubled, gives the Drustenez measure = 2.17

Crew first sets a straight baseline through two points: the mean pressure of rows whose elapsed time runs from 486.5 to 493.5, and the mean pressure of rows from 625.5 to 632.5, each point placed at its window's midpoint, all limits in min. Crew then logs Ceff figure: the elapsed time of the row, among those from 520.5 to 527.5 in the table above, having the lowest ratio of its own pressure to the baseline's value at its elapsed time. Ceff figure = 521.0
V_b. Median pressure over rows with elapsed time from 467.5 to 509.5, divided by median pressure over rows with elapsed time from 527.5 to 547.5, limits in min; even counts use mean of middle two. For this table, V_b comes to 1.13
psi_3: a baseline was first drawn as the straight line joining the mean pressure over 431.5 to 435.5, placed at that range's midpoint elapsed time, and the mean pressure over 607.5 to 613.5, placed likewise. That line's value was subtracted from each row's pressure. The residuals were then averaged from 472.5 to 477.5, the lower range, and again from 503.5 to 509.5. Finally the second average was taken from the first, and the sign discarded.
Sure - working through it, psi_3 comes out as 10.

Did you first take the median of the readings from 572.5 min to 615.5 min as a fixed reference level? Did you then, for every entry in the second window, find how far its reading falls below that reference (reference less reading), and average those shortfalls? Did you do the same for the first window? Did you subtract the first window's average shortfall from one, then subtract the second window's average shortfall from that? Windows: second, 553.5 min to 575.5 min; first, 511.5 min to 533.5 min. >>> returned 16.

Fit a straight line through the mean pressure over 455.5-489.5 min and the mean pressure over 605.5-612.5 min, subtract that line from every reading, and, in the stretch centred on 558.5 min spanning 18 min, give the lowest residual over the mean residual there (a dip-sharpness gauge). -3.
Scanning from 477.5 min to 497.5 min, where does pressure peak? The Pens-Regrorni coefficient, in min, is 490.0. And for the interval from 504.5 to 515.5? 510.0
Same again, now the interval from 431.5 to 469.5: 464.0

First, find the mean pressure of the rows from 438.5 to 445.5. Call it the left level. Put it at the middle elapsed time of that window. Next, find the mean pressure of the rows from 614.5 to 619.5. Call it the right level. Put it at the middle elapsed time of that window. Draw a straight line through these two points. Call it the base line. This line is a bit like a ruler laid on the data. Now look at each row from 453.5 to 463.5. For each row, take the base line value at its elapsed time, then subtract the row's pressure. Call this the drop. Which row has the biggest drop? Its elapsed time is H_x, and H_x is 454.0 min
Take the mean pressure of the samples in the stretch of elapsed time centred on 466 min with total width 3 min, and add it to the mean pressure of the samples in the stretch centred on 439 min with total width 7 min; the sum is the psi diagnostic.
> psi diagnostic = 427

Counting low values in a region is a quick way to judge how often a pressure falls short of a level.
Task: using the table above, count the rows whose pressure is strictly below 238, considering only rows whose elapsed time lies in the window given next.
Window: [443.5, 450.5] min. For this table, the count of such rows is 7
